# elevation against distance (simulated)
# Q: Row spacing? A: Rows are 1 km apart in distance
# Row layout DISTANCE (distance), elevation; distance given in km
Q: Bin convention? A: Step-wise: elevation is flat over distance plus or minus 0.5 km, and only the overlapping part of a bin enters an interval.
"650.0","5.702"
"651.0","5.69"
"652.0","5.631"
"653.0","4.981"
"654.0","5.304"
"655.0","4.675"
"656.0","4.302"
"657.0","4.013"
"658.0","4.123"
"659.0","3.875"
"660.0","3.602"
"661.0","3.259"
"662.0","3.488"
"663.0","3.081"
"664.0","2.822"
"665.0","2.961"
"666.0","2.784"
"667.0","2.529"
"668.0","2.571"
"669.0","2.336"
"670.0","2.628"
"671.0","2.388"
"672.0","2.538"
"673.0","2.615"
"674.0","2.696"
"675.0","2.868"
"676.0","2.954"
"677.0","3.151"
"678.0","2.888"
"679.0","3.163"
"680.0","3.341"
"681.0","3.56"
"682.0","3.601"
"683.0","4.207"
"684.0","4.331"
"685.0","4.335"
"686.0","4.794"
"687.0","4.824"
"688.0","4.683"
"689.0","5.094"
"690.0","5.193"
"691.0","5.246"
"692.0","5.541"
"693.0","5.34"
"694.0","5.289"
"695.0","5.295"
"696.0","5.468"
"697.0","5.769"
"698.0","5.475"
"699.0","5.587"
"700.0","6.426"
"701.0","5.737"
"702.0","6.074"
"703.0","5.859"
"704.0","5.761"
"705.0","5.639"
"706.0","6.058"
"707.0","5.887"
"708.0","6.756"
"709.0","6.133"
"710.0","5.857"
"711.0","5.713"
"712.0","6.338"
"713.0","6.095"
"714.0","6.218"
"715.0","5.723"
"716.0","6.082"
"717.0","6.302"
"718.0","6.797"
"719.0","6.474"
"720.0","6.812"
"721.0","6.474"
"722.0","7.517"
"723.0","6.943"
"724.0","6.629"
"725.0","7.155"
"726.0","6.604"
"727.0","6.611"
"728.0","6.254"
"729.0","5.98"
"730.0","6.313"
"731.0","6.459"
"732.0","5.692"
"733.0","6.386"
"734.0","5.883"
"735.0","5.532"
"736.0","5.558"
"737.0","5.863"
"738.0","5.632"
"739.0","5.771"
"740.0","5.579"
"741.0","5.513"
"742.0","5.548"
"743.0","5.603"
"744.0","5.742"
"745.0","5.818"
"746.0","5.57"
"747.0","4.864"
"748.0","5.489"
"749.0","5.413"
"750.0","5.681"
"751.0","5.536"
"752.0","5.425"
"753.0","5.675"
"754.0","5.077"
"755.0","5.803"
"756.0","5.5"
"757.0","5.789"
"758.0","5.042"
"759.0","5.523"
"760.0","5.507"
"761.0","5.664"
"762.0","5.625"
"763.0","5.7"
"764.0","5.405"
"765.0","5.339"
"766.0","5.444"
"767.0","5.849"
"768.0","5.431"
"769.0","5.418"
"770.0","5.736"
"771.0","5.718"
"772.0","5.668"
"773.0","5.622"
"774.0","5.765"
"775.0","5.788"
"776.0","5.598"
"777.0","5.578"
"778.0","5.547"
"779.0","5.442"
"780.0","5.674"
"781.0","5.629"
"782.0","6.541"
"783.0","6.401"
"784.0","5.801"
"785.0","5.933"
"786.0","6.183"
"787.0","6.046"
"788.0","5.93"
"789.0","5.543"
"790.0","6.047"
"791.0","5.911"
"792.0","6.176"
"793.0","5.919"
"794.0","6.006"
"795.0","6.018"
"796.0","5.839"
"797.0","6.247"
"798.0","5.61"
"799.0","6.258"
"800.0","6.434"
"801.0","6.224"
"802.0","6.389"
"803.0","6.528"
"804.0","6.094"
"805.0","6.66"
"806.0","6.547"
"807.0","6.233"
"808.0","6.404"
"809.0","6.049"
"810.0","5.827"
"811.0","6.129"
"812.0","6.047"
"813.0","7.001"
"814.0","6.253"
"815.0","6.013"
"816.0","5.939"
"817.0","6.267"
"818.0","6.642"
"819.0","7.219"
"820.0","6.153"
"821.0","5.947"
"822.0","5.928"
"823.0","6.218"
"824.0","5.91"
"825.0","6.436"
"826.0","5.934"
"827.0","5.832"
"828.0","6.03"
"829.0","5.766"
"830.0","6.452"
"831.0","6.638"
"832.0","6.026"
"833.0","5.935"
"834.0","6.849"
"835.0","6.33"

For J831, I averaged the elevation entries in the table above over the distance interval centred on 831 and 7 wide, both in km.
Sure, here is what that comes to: 6.2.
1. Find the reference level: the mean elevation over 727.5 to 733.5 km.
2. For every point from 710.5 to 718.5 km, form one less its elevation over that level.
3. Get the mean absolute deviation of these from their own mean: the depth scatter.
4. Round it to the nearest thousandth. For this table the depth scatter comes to 0.041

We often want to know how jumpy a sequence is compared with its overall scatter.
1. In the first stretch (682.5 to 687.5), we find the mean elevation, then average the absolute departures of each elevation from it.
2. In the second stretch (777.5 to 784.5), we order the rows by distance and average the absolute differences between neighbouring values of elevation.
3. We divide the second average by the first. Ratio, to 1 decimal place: 1.4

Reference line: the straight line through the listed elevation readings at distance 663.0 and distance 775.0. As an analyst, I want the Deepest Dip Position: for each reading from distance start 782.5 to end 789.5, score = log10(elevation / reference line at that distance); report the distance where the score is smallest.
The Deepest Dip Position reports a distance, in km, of 789.0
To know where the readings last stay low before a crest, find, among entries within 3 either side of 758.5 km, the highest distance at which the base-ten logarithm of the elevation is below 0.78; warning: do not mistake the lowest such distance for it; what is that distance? 761.0 km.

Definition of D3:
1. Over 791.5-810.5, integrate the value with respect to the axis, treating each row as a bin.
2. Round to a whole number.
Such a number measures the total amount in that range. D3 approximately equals 117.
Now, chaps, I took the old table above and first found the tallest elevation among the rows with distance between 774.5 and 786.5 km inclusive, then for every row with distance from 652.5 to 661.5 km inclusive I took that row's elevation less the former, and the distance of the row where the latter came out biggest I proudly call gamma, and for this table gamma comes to 654.0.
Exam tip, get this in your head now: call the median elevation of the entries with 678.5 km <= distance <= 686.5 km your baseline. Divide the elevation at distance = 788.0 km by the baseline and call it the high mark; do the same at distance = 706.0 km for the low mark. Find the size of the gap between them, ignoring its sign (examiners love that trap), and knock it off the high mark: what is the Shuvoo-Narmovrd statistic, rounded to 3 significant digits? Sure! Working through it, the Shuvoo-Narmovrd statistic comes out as 1.49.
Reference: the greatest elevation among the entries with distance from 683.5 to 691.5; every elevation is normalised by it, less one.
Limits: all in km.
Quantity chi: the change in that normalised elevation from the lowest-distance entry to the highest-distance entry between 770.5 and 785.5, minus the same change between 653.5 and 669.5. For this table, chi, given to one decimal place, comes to 0.6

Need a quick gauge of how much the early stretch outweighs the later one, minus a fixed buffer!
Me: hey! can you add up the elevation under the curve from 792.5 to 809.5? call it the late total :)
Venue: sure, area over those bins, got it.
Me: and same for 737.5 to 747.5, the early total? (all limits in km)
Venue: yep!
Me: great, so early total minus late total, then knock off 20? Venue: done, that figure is -70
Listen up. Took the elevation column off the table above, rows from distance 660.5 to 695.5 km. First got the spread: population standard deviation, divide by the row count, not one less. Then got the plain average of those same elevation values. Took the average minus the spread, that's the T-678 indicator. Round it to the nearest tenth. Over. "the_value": 2.6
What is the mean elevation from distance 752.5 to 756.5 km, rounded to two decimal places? 5.51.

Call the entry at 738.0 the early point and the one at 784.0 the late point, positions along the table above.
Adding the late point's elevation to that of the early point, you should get 11.4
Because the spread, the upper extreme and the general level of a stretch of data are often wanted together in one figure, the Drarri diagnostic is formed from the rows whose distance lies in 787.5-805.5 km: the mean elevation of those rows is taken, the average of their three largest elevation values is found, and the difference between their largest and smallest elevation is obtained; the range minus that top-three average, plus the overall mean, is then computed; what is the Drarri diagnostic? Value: 0.68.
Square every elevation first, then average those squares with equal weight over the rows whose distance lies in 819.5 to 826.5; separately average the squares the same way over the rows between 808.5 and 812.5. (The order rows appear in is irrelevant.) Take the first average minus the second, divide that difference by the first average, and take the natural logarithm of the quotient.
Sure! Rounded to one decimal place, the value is -3.9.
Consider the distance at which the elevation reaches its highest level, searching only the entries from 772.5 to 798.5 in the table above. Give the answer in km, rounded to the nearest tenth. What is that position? 782.0 km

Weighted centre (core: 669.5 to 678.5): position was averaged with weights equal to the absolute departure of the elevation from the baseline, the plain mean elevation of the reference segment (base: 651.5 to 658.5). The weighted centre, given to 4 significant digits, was 673.8 km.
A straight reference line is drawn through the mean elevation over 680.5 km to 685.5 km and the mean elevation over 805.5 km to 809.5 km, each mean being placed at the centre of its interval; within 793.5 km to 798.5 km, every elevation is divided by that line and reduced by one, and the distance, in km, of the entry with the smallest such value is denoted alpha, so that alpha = 798.0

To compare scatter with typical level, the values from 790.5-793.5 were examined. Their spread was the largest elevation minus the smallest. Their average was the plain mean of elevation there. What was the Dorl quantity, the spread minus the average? -5.7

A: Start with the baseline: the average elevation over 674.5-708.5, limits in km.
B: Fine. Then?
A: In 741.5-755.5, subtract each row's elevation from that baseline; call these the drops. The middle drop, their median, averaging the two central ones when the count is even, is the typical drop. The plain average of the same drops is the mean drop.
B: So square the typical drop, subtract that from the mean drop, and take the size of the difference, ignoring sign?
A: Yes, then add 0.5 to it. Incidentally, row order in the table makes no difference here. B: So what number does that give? 1.6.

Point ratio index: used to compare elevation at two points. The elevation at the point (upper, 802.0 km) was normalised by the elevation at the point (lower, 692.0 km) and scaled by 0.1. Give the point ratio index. 0.12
